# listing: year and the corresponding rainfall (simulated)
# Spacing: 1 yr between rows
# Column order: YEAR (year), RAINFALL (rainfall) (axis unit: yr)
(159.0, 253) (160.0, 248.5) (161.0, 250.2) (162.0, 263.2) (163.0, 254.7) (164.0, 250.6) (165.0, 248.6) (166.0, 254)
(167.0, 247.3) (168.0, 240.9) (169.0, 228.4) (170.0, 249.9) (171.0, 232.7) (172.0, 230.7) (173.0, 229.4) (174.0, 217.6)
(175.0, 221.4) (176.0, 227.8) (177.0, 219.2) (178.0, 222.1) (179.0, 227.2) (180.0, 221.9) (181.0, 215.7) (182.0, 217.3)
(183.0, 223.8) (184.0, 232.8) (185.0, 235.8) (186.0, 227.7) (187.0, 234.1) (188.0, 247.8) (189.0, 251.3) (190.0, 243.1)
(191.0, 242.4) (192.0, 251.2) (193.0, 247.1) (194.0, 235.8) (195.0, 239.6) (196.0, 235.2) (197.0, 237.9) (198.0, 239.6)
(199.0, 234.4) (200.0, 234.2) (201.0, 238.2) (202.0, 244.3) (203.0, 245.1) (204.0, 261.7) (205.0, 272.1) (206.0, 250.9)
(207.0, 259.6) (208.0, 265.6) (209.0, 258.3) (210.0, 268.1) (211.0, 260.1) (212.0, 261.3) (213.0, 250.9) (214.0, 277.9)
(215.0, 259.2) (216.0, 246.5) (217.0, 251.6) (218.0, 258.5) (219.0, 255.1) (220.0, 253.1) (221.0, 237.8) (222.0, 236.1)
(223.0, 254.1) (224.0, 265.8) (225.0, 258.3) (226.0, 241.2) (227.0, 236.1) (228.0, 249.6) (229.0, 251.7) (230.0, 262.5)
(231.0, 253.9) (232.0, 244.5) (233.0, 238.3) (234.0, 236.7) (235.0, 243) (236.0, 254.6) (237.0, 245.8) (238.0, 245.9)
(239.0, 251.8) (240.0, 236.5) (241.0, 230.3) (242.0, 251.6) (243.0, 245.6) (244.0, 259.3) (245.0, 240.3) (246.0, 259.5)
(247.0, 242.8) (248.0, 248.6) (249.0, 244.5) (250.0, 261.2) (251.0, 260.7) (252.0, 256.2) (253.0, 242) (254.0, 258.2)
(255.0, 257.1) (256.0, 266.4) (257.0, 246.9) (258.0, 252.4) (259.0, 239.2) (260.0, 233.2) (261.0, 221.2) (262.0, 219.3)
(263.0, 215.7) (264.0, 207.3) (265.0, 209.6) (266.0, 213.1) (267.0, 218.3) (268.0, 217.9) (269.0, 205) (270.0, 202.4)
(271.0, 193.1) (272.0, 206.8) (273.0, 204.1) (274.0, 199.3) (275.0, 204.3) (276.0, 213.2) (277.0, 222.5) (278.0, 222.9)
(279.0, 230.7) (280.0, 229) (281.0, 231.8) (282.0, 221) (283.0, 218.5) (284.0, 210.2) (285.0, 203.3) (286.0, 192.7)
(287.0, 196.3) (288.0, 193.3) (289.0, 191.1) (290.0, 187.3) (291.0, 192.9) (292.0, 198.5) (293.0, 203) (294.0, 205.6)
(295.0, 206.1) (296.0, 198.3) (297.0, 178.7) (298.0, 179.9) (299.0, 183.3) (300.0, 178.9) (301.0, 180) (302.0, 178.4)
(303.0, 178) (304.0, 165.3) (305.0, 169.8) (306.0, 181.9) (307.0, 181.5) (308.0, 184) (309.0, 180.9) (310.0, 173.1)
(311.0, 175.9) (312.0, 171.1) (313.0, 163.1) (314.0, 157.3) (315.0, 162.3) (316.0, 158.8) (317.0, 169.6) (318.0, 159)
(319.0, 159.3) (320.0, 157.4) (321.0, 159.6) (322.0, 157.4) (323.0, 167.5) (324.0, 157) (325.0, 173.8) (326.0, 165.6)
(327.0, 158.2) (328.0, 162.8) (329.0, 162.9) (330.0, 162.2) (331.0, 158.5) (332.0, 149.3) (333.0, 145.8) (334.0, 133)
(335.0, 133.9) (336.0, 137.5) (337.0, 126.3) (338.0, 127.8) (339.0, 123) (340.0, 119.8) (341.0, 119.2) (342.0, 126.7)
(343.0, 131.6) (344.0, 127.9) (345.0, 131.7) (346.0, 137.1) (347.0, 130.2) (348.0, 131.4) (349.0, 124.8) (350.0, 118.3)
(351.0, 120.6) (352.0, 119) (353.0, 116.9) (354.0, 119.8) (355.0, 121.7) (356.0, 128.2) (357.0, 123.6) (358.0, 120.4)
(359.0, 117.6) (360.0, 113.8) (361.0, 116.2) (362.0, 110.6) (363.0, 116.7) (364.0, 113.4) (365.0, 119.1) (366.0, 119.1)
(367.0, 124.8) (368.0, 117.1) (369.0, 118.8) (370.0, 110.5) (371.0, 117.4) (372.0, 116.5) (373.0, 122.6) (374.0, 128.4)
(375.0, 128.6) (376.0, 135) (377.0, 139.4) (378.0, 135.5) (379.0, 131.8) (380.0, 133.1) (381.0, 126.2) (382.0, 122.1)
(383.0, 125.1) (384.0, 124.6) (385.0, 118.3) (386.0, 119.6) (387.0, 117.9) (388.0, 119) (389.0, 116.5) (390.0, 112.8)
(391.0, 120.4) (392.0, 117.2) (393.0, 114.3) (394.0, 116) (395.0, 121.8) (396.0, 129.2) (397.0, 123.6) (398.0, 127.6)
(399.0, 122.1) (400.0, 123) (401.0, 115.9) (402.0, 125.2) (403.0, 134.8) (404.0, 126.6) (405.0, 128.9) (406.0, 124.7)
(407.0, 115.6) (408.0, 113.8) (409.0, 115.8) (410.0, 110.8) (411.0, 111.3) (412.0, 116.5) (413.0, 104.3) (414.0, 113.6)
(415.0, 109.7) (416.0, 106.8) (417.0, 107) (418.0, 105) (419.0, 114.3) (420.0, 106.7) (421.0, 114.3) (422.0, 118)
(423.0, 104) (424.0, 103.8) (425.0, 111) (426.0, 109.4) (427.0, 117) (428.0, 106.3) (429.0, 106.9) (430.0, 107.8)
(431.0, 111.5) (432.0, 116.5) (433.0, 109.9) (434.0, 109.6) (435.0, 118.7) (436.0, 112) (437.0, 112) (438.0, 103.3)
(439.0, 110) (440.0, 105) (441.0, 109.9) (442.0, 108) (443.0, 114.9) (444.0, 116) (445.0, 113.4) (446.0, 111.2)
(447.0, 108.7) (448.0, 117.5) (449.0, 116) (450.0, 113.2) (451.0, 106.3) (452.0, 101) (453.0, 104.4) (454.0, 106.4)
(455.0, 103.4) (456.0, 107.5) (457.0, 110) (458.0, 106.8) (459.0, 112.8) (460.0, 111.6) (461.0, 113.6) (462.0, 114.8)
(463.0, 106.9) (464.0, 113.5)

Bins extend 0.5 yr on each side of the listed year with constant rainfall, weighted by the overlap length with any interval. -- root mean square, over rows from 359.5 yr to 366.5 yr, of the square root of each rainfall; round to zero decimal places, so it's 11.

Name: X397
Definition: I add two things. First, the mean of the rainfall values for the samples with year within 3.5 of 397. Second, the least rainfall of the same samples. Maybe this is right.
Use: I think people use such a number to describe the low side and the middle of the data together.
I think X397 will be 239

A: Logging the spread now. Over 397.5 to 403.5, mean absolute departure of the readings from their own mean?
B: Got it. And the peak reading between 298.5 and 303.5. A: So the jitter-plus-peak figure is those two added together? 188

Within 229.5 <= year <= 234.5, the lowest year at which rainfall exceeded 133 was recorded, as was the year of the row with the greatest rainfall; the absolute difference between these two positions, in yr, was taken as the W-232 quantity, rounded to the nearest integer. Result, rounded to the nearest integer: 0 yr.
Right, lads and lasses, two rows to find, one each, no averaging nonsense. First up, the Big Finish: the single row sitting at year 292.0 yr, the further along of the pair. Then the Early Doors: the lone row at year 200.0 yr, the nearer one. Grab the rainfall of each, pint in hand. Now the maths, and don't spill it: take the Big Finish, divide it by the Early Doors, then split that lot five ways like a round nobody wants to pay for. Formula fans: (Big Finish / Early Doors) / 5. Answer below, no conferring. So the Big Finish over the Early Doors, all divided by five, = 0.17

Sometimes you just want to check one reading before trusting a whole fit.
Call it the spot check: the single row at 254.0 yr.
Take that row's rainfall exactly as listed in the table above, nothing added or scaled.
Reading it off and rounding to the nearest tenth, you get 258.2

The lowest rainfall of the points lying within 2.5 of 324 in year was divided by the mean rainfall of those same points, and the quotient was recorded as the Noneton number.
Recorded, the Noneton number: 0.956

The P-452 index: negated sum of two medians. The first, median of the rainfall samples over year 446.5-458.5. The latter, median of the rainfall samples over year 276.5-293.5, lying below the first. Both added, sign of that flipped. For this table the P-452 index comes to -310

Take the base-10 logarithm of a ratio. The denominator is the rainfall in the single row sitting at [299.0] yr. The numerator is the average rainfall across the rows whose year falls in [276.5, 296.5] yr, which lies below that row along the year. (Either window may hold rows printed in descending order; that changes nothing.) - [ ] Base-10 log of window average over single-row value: 0.054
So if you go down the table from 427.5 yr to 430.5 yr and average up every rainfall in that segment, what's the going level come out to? 107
